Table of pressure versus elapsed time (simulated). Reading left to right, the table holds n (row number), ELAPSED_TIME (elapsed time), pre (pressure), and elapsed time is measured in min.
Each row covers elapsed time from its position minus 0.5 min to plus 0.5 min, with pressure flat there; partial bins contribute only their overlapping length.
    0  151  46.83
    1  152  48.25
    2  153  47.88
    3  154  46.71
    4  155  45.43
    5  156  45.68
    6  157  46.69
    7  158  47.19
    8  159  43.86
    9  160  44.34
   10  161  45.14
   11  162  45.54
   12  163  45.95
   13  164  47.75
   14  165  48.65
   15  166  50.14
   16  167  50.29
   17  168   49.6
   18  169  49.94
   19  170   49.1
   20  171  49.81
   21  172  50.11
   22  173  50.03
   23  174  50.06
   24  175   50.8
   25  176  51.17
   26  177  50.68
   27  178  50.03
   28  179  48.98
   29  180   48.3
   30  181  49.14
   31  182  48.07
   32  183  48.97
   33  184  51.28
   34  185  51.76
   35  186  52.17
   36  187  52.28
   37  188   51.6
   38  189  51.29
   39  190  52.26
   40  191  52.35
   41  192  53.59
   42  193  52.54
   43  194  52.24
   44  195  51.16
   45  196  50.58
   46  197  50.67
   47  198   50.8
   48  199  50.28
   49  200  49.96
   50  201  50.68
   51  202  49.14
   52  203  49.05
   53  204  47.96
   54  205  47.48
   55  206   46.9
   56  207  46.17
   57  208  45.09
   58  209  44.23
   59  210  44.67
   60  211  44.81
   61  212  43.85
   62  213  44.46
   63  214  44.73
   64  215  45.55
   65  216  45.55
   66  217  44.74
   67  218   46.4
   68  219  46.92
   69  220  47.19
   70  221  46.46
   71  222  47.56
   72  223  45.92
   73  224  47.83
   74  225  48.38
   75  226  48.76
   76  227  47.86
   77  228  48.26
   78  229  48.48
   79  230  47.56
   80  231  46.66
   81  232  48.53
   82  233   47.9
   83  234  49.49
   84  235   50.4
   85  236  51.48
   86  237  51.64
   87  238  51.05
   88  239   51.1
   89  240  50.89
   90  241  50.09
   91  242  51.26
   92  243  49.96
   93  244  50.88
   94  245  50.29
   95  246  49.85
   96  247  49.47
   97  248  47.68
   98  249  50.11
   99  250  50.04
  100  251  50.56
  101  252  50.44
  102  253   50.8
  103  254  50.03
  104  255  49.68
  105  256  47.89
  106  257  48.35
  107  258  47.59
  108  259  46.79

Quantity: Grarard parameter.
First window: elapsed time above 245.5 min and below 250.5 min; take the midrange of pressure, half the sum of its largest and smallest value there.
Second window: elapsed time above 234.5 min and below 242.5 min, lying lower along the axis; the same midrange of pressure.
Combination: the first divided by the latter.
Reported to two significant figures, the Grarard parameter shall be 0.96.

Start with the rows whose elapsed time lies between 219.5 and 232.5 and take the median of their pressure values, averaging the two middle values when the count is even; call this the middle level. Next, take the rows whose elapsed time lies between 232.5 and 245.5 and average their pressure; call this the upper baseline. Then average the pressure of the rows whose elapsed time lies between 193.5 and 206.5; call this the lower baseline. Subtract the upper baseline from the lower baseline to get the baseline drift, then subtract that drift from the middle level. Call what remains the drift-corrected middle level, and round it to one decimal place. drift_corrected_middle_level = 48.6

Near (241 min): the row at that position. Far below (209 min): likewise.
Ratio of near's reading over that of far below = 1.13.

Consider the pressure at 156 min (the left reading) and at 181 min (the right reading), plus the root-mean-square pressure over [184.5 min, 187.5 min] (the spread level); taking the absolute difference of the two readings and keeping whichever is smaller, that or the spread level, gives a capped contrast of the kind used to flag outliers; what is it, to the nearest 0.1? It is 3.5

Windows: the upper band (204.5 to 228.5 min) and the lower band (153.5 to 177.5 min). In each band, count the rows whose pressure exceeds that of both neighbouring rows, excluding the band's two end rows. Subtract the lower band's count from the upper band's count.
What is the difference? -1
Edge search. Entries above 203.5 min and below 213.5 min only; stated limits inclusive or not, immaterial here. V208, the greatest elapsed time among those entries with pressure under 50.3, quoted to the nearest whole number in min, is 213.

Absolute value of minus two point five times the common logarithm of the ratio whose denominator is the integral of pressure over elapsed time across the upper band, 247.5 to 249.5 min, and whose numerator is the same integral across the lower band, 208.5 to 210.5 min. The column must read 0.10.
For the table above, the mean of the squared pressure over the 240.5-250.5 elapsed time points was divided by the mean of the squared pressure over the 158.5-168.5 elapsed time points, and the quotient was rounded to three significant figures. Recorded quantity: 1.12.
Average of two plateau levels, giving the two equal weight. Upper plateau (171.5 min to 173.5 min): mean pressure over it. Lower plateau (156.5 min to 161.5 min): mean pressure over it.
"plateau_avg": 47.8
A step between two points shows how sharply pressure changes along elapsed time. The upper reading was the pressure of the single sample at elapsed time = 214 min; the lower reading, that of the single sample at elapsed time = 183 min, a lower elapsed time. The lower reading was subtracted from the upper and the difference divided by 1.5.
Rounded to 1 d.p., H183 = -2.8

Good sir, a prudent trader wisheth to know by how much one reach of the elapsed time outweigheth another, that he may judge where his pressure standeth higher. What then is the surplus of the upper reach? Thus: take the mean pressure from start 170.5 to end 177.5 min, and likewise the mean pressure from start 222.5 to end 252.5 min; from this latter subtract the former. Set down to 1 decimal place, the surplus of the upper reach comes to -1.0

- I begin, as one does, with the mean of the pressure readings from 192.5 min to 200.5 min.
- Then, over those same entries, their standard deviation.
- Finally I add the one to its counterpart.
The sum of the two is 51.9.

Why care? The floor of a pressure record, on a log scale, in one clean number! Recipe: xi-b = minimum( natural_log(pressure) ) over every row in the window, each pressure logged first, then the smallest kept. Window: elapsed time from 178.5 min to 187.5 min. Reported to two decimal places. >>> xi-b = 3.87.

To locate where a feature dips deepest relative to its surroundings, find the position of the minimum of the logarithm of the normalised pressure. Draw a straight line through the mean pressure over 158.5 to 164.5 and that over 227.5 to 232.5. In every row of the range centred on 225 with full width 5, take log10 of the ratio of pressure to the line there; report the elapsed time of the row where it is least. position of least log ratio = 223 min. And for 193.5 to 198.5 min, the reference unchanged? 196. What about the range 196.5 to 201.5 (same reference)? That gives 200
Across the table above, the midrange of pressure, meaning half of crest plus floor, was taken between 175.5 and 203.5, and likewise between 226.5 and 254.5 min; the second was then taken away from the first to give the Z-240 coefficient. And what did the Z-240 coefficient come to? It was 1.7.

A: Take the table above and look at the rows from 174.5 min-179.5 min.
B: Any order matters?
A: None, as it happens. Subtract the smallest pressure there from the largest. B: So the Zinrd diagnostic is 2.2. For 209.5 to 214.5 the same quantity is 1.0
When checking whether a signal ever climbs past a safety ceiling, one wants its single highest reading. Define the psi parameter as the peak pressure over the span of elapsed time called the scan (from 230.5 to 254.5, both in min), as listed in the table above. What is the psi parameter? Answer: 51.64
